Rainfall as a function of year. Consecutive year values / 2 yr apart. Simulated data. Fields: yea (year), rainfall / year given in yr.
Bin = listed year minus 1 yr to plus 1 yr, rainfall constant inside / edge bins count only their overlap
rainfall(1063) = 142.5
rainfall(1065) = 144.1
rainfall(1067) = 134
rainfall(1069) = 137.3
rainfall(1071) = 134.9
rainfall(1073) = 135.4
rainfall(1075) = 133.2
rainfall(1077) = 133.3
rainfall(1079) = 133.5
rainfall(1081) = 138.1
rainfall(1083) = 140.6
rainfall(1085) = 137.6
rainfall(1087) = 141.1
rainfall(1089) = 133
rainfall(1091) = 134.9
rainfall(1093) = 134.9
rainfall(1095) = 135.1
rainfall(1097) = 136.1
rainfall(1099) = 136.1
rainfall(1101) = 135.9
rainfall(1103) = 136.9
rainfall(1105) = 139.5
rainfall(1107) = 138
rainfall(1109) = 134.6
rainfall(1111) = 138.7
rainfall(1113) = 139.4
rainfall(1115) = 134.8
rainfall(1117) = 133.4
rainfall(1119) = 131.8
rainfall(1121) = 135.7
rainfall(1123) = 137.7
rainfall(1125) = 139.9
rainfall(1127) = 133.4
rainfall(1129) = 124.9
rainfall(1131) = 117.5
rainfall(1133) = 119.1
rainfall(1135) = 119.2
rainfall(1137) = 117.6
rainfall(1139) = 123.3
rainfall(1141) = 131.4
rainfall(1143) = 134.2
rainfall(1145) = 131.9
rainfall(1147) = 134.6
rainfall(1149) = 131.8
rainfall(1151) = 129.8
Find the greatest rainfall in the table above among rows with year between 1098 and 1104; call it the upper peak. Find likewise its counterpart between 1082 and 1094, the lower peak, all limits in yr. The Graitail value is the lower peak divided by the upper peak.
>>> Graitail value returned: 1.03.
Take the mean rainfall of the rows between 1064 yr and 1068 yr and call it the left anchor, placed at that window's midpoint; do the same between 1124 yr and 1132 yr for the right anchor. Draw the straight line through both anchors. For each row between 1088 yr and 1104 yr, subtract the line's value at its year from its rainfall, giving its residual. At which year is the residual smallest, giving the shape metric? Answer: 1089 yr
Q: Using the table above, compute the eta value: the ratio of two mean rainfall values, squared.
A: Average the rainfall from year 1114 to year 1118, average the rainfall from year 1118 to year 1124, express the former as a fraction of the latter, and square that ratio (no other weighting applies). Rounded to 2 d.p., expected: 0.99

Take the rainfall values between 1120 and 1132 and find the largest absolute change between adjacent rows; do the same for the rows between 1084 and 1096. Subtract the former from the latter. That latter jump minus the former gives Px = 0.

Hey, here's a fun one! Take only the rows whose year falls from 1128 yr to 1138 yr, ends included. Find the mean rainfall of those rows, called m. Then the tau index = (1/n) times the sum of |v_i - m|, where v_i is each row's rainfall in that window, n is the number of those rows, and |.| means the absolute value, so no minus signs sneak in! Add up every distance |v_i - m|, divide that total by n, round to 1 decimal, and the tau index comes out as 2.1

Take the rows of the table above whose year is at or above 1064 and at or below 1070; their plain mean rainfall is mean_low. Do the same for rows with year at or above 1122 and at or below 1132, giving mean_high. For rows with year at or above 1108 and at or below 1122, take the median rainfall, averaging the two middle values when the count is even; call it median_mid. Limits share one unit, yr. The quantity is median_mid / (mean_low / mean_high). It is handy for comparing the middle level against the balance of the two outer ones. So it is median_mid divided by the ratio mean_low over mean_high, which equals 127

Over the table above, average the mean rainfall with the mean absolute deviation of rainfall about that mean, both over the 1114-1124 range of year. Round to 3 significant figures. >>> 68.2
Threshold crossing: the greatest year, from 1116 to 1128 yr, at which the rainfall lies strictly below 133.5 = 1127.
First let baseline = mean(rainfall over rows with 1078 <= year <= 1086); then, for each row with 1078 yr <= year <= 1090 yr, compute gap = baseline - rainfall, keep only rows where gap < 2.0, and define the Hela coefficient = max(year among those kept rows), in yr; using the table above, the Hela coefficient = 1087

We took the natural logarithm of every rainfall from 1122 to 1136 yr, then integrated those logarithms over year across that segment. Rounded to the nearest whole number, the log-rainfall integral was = 68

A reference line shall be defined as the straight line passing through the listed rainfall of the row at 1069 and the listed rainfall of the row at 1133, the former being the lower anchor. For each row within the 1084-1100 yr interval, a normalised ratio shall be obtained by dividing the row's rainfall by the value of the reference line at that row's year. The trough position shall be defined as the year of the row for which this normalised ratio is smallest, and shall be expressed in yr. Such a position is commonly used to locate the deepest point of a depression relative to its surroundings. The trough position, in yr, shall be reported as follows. 1089 yr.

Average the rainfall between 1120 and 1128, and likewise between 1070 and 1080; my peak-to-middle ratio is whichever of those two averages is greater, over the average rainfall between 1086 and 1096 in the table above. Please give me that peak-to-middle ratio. 1.01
